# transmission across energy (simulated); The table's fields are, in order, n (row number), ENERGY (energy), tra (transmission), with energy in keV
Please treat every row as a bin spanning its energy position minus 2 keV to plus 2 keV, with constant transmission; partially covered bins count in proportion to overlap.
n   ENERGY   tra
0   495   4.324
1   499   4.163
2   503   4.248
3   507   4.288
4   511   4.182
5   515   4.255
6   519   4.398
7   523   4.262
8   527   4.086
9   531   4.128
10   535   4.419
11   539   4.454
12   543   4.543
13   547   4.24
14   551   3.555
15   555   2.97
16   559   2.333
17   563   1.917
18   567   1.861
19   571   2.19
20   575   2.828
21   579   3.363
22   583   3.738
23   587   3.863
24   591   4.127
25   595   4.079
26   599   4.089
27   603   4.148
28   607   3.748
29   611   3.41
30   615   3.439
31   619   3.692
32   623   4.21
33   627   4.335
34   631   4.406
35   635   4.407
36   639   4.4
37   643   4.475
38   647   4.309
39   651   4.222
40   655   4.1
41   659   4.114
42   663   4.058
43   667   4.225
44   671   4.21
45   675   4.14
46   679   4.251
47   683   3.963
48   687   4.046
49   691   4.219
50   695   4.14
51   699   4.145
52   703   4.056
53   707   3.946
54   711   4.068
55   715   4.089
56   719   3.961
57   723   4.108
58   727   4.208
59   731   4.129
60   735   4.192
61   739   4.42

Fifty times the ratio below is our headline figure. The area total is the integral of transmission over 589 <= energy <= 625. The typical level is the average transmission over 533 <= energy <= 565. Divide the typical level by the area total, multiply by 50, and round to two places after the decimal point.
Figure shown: 1.27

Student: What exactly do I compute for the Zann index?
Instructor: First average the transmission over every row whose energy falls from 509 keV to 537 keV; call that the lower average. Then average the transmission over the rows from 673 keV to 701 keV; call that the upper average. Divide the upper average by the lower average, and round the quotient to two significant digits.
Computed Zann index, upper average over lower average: 0.97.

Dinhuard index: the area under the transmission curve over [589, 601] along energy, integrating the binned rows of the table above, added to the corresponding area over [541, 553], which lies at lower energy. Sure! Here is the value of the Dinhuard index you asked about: 99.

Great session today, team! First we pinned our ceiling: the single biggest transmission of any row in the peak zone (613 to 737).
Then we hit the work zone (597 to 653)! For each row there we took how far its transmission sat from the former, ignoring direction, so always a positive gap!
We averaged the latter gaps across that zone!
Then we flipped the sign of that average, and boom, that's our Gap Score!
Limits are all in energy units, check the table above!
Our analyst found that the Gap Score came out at -0.38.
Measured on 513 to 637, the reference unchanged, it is -0.75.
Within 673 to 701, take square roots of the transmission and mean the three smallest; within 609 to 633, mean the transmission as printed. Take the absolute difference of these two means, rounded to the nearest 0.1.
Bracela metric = 1.9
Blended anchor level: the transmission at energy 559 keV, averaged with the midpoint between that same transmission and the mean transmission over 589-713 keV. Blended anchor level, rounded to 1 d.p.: 2.8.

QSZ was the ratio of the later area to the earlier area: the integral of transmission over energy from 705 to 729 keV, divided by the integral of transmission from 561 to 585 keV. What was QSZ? 1.5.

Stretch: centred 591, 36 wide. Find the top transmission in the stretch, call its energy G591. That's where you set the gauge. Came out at 603 keV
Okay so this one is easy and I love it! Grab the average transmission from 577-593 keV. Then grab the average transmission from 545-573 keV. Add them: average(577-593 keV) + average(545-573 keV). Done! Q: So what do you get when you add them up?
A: 6.50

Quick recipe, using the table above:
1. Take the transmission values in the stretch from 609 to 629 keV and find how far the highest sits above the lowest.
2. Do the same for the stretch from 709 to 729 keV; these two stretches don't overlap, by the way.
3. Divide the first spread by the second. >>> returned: 3.7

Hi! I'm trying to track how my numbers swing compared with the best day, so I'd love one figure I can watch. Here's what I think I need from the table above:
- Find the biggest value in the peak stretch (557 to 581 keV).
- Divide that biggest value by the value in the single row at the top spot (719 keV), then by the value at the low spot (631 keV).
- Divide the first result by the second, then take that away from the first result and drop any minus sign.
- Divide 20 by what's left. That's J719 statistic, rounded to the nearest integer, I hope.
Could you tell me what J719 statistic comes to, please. 76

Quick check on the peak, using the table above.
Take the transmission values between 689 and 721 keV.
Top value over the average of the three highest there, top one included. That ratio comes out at 1.012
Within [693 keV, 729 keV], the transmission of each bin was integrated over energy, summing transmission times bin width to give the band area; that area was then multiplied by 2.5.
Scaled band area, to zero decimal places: 367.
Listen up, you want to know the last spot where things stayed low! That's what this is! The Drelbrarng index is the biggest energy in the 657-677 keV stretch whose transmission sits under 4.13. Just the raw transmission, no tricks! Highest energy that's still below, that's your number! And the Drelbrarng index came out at 663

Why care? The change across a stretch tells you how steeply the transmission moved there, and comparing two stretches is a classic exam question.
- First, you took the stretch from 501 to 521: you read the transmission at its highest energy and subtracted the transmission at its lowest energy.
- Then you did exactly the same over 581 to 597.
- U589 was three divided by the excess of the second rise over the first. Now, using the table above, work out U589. 16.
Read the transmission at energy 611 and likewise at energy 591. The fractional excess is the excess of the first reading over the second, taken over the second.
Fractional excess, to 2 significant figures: -0.17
